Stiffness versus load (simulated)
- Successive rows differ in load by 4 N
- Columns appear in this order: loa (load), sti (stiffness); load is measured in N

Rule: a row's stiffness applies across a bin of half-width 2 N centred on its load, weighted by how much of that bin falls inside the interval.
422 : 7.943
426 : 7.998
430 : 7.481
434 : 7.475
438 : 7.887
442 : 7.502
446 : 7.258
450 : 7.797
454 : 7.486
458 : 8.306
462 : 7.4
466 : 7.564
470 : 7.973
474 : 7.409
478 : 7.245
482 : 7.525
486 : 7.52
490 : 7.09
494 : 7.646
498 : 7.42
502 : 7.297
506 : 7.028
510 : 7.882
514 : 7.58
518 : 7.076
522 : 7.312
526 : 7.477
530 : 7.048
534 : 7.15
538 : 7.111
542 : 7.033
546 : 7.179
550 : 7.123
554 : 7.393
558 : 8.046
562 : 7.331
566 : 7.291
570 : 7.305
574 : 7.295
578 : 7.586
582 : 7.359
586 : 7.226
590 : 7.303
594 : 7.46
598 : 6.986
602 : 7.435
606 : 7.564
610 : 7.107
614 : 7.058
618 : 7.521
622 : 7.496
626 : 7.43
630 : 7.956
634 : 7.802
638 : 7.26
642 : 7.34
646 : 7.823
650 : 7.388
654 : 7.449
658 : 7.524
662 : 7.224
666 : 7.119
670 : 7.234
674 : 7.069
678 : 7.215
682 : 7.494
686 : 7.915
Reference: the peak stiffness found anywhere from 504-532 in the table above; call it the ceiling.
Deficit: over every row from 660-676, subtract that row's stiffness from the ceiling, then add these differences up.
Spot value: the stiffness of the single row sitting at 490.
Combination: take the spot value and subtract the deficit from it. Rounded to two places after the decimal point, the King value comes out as 4.21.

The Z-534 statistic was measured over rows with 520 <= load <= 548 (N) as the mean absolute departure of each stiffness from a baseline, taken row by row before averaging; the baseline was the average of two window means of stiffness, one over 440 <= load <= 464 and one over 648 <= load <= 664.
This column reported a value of 0.323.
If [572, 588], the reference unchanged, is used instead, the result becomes 0.182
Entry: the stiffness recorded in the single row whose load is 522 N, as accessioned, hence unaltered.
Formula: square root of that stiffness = 2.70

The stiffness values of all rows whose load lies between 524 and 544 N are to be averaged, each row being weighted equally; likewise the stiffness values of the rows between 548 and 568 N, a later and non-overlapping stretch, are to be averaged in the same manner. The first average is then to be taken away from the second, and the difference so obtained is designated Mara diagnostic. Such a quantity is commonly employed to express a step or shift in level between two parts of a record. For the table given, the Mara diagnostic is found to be 0.27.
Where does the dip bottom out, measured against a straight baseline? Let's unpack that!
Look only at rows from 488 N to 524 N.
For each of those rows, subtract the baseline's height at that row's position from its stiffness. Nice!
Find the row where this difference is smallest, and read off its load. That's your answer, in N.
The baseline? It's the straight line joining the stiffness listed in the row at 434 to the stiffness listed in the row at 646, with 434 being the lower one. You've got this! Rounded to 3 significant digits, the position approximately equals 506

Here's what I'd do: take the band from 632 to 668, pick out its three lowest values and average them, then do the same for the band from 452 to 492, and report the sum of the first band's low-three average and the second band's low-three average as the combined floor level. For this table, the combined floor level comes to 14.4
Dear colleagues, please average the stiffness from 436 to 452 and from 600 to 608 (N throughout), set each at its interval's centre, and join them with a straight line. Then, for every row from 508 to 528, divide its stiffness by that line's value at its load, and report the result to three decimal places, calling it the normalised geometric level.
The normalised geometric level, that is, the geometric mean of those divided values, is 0.987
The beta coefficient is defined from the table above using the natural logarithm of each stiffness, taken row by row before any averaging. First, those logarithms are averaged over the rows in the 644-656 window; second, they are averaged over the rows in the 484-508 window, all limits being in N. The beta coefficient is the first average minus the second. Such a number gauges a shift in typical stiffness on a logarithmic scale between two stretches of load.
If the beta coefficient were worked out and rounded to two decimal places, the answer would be 0.03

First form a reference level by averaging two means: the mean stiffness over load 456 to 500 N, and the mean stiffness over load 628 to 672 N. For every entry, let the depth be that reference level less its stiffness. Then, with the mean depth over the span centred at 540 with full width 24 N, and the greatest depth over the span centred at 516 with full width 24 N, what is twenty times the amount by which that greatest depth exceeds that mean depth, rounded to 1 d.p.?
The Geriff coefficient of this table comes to 1.6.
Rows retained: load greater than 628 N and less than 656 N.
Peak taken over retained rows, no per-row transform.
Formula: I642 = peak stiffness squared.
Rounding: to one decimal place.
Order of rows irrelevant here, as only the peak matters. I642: 63.3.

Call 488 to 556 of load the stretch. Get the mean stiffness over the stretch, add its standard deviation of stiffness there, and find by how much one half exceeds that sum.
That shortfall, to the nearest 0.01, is -7.03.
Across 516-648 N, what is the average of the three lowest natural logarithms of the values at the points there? 1.95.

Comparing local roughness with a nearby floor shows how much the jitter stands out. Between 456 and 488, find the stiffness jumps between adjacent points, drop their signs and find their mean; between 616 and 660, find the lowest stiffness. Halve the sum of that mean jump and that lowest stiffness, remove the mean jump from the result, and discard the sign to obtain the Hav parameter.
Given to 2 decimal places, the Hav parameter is 3.45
